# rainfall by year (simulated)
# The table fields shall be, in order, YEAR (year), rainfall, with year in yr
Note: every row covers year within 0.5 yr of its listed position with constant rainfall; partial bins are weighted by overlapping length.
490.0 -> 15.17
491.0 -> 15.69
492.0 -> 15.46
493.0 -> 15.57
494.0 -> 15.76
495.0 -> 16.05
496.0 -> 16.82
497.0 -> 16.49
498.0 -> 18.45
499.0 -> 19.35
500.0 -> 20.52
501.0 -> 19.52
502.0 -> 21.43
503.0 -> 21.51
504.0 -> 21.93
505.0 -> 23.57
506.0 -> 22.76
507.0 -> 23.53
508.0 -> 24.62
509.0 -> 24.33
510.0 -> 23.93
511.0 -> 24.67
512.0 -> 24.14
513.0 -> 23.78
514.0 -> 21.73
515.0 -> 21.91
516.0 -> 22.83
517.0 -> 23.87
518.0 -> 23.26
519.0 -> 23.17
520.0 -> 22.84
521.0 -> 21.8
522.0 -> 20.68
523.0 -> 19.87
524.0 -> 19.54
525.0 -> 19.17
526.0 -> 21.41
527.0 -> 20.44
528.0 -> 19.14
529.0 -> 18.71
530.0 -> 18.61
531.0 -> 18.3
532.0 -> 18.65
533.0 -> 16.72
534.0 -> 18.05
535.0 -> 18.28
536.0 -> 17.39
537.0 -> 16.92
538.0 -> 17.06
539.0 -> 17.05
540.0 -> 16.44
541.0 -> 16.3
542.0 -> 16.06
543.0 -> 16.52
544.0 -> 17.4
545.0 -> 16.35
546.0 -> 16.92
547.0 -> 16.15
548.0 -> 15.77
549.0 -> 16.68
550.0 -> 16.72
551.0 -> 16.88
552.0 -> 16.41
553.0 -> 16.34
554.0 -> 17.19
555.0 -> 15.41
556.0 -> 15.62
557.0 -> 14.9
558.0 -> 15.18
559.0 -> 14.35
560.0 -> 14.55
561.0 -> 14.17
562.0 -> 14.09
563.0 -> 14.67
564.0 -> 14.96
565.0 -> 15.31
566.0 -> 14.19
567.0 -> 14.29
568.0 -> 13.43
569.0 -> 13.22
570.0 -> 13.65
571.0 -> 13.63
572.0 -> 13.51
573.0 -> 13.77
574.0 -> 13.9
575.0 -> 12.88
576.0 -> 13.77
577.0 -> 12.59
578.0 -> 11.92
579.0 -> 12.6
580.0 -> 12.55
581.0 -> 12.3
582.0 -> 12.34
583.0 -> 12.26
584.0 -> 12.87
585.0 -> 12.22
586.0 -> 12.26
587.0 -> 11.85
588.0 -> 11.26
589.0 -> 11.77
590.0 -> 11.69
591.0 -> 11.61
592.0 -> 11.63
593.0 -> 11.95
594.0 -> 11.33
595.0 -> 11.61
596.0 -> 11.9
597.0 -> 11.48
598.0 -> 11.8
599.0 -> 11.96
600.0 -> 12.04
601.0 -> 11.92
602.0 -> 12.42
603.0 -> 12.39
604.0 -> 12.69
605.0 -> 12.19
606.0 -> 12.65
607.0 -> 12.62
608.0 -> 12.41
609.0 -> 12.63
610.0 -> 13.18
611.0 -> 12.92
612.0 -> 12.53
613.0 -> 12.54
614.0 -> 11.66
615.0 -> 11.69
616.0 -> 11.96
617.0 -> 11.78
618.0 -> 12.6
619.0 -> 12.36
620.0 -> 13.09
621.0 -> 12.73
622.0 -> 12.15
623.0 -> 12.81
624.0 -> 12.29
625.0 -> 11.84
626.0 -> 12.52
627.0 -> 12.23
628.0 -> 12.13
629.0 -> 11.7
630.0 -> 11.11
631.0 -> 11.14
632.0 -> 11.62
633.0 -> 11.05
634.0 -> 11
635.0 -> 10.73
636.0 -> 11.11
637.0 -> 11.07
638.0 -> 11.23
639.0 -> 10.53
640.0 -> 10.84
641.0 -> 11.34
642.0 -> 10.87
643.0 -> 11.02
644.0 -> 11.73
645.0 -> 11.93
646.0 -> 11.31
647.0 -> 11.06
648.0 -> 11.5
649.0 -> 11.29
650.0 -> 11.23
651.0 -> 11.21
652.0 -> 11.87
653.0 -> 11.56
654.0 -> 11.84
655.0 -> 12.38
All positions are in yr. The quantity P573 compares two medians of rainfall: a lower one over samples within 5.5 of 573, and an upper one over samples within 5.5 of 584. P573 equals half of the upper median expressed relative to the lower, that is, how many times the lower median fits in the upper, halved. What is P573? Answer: 0.45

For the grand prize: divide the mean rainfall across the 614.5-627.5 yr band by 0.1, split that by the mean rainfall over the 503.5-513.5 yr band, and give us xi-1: 5.2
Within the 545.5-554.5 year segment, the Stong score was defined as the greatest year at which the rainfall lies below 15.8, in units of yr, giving 548.0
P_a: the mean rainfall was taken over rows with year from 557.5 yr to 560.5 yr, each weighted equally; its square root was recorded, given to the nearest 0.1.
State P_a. 3.8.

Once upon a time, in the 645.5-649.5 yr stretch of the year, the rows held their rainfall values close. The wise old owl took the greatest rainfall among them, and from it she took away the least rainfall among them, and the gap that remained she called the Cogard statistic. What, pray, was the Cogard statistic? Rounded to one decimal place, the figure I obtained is 0.4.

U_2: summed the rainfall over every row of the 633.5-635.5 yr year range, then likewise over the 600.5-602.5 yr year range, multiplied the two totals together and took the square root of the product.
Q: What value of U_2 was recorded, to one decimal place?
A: 23.0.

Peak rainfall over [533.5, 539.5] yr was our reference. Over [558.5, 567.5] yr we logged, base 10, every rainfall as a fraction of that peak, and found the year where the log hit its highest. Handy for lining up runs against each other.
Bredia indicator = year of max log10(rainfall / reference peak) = 565.0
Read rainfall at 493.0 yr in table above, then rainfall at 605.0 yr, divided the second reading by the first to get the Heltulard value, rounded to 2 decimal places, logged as 0.78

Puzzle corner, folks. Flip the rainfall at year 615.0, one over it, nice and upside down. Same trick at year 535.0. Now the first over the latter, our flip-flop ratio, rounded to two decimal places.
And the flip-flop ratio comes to 1.56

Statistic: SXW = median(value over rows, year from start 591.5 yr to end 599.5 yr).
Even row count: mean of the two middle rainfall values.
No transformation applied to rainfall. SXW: 11.7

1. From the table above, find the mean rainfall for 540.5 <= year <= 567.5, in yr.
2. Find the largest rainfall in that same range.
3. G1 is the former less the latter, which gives -1.7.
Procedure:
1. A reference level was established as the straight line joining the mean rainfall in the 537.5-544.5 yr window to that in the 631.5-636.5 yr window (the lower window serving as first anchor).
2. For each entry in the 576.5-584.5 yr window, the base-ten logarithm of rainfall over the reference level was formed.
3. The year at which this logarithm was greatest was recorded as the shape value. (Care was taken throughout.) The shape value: 584.0 yr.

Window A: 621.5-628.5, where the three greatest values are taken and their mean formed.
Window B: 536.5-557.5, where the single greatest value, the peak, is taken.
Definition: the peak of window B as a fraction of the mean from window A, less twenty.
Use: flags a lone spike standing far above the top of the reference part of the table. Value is -18.61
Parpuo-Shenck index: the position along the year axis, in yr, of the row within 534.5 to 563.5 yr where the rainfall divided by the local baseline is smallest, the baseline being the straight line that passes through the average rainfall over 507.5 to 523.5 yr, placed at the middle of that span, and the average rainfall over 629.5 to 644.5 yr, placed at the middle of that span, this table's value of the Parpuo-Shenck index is 562.0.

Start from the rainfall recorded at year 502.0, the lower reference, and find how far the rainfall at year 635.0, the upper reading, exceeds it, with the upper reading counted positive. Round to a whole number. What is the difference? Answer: -11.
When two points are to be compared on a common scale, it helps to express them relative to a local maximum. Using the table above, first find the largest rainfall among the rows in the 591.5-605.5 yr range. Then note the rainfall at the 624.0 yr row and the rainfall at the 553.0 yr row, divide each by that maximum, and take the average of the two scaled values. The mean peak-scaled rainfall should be 1.13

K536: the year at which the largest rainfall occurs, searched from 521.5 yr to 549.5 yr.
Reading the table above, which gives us 526.0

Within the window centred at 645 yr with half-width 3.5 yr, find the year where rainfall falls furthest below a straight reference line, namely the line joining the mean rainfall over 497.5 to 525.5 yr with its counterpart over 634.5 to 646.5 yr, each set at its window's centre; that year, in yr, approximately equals 642.0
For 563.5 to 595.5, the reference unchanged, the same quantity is 578.0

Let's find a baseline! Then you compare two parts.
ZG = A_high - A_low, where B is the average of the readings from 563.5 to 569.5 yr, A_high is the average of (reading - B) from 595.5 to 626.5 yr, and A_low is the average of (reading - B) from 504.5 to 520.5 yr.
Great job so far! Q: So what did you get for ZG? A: -11.1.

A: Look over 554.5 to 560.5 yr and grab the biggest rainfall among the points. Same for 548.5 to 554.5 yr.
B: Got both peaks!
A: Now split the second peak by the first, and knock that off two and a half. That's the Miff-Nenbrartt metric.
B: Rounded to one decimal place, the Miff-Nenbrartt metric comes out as 1.4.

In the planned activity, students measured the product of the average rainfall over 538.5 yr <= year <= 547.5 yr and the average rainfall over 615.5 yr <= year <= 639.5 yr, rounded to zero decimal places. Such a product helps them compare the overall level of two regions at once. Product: 195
